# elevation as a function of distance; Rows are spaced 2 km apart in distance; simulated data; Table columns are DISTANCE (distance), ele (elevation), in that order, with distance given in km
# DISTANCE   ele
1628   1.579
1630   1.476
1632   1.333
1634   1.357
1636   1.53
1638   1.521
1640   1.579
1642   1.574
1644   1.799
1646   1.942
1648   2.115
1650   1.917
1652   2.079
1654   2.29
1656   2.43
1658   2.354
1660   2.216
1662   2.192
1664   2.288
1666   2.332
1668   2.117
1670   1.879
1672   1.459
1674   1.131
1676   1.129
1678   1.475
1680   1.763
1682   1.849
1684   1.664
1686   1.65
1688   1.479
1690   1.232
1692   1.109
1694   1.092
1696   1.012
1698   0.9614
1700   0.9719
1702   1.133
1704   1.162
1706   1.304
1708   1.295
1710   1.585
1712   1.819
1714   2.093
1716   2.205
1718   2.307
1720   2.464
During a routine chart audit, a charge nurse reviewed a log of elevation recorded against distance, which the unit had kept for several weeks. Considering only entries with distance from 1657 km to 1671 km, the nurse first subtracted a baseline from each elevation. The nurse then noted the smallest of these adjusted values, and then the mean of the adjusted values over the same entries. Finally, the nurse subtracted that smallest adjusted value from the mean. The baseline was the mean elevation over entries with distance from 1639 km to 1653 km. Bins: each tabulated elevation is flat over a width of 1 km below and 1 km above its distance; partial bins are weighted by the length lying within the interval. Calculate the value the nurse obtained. 0.32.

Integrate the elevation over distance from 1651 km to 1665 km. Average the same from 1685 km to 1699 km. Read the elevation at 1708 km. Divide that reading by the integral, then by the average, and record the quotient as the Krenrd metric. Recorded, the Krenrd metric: 0.034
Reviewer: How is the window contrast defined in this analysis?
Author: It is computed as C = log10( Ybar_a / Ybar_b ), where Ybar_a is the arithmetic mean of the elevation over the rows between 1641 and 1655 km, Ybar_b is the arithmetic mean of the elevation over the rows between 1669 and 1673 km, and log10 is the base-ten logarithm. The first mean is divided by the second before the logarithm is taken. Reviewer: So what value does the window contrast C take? 0.07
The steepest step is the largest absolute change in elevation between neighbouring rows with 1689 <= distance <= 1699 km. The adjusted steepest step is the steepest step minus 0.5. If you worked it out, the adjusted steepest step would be -0.38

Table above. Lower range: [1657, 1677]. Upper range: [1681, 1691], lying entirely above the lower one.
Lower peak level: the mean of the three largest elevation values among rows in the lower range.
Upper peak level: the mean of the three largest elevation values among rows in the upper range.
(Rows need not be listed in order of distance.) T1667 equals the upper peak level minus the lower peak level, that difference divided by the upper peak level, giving -0.35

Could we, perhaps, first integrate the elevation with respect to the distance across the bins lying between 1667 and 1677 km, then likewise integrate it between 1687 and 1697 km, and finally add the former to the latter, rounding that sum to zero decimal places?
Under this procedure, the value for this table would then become 27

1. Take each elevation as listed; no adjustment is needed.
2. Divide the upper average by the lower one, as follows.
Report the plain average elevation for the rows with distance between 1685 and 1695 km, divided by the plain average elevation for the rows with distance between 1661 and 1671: 0.61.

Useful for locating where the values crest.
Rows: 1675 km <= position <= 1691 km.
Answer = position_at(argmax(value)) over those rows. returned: 1682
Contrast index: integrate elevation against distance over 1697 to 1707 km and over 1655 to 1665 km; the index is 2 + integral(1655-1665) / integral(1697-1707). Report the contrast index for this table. 4.1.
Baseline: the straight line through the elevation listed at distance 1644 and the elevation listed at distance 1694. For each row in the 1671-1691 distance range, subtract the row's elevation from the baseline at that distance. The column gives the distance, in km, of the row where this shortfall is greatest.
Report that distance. 1674 km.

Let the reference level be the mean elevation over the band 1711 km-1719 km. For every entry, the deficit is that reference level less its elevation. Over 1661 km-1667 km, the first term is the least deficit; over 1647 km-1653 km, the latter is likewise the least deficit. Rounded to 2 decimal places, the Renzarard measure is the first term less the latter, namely -0.22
